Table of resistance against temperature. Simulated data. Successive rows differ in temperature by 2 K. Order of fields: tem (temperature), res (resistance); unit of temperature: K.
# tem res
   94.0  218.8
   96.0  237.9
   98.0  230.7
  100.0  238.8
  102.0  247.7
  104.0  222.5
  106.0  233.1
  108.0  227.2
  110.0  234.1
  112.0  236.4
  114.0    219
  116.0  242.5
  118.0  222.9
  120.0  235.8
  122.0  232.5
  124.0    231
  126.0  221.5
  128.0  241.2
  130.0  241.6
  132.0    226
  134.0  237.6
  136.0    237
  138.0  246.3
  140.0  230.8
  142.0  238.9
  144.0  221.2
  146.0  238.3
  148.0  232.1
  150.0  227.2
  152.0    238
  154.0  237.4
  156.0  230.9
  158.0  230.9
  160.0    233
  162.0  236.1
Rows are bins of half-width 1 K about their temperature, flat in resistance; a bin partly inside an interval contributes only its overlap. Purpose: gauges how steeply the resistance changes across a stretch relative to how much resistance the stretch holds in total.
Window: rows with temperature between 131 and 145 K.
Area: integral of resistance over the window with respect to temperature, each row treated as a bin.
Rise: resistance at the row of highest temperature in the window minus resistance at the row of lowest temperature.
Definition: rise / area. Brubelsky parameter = -0.0015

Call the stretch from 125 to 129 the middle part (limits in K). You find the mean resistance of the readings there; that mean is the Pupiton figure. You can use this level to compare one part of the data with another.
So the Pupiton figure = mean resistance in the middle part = 231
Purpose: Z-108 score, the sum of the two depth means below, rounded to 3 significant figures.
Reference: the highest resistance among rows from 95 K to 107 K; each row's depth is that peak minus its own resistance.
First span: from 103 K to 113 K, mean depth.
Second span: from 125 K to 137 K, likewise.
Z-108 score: 30.6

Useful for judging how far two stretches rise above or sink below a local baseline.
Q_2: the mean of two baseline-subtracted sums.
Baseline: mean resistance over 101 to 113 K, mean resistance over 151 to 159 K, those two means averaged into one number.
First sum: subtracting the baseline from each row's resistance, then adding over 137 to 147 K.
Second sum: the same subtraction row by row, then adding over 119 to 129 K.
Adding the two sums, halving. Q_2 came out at -1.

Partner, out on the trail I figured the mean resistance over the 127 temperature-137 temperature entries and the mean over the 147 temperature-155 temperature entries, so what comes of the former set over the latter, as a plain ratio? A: 1.01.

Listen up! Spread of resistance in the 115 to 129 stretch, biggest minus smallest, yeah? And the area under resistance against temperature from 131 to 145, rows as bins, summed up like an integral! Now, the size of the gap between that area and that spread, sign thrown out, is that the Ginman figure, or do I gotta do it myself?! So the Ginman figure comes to 3255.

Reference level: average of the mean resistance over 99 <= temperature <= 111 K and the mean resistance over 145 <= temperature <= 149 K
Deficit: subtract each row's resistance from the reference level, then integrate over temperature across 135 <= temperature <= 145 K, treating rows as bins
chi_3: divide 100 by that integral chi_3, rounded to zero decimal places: -34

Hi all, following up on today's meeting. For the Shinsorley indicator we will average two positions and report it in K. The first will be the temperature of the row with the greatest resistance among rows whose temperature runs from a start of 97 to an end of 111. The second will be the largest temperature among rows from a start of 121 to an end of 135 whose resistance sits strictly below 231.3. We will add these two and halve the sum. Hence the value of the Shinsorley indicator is 117 K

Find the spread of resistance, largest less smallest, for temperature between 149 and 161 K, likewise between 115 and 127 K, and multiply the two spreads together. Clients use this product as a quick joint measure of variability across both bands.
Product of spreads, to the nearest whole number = 227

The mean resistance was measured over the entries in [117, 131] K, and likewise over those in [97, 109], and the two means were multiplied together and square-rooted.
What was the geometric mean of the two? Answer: 233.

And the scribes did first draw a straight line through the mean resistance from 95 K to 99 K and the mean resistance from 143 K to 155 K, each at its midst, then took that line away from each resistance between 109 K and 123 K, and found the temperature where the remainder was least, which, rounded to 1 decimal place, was 114.0 K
